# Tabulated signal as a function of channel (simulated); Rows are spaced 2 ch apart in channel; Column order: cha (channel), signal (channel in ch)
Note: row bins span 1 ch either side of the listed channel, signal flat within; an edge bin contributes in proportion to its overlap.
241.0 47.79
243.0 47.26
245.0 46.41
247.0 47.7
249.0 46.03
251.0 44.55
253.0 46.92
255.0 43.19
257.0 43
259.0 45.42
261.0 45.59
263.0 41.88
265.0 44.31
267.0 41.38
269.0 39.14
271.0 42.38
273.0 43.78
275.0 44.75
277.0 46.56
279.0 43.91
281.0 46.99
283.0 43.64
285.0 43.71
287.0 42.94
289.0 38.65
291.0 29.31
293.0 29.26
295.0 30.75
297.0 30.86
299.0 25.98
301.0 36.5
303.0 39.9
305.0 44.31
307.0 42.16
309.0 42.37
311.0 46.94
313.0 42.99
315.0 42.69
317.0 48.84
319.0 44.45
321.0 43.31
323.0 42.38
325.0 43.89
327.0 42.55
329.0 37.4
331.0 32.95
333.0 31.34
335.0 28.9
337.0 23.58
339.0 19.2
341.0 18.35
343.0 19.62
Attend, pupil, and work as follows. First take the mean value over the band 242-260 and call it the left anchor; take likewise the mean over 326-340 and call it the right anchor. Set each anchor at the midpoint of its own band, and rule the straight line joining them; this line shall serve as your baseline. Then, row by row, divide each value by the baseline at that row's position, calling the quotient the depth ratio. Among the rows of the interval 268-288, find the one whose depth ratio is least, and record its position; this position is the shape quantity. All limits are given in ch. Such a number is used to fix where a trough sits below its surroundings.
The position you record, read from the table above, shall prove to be 269.0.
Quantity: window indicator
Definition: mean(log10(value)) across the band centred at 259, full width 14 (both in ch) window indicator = 1.65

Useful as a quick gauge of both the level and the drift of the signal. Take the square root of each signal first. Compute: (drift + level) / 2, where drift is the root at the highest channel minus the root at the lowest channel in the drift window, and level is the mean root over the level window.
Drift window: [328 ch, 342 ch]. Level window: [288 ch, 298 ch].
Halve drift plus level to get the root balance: 1.9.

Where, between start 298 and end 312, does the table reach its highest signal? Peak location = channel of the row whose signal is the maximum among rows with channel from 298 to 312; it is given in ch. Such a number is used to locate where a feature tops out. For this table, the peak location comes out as 311.0 ch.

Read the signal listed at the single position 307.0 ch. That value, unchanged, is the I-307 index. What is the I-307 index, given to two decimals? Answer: 42.16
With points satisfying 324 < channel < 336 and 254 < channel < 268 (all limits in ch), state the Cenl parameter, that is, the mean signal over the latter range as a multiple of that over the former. 1.2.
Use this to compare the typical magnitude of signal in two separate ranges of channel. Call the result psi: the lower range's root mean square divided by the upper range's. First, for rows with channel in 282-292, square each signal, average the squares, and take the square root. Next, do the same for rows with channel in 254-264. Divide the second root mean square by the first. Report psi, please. 1.10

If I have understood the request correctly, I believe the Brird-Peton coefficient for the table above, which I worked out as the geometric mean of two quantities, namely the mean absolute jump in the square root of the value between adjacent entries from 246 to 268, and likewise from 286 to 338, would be 0.210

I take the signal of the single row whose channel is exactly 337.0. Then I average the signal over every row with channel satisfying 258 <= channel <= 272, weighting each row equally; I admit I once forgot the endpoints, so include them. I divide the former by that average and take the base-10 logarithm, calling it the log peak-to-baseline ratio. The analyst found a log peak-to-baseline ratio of -0.26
